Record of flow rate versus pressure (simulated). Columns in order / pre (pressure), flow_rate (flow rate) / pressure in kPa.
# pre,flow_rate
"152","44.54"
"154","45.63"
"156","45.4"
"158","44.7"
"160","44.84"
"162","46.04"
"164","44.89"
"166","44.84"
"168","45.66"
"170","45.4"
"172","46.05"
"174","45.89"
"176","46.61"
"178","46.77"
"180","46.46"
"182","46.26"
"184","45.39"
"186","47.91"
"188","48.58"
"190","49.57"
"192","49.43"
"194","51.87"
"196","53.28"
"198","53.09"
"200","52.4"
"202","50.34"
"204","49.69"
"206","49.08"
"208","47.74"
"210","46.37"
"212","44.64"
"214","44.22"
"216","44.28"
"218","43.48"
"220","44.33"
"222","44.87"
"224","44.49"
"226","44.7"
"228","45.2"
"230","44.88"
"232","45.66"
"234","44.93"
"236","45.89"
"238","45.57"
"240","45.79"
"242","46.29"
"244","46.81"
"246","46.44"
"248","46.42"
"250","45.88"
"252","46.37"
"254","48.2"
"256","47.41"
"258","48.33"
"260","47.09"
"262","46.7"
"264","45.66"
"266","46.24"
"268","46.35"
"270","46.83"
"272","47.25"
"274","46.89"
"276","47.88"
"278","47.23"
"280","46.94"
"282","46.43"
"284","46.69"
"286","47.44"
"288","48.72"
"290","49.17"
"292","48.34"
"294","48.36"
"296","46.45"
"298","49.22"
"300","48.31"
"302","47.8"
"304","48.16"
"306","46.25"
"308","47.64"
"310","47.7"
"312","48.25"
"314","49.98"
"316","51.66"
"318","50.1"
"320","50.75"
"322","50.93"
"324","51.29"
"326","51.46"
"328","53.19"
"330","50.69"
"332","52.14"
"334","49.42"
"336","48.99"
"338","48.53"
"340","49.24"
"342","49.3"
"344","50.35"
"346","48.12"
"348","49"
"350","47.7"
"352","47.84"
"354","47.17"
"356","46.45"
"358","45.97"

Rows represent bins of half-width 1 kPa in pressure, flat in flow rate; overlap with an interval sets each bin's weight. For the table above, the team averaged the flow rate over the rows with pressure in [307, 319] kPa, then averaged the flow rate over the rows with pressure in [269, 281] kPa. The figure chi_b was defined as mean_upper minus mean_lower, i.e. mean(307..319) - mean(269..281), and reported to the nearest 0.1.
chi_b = 2.1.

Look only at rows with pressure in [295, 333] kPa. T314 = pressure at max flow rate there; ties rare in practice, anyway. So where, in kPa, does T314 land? 328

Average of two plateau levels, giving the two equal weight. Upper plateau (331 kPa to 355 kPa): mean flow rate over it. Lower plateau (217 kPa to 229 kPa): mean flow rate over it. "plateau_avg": 46.7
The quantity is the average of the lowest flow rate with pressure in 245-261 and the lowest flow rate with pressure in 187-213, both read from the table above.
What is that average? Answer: 45.3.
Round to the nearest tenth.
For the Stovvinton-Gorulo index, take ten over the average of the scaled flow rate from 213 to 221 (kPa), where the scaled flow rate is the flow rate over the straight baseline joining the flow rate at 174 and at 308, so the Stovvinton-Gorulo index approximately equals 10.5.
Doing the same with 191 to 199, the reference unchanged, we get 8.9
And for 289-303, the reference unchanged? 9.8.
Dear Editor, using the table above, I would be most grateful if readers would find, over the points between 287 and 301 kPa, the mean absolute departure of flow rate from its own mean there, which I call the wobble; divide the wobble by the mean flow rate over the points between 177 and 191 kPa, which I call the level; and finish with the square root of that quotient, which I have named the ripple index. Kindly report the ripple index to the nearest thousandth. 0.110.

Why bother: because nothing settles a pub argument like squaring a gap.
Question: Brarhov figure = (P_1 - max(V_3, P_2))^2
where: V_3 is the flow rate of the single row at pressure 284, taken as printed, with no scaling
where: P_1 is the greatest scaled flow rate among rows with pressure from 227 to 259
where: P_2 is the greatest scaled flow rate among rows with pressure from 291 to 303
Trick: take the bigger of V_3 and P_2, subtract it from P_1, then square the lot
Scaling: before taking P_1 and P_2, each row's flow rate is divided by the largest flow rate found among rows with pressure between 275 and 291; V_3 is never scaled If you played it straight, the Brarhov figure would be 2089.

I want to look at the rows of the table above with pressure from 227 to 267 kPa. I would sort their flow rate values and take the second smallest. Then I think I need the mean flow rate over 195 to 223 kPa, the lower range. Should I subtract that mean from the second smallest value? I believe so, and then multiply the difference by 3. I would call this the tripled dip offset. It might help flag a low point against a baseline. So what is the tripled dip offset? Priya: -8.3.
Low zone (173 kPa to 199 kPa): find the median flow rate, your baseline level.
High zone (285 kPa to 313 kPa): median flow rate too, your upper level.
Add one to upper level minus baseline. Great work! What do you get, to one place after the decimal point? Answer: 1.3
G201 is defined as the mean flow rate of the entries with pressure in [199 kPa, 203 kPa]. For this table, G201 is 51.4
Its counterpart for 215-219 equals 43.9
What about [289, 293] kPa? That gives 48.8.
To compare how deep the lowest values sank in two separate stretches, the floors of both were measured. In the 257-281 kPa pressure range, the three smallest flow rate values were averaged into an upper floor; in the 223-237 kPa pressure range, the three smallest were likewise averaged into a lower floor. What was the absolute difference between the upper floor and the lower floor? 1.4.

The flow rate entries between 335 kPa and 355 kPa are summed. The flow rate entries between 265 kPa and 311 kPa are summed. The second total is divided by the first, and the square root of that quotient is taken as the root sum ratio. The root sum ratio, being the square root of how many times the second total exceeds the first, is 1.5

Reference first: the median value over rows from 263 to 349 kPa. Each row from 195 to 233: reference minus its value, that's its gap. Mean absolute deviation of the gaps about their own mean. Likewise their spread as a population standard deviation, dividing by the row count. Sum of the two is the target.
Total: 6.0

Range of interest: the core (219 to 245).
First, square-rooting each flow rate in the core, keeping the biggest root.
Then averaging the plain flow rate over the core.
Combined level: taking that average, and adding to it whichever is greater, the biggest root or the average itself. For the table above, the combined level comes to 91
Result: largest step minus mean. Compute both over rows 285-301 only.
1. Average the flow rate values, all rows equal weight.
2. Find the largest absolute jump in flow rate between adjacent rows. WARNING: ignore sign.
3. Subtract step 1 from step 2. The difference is -45.5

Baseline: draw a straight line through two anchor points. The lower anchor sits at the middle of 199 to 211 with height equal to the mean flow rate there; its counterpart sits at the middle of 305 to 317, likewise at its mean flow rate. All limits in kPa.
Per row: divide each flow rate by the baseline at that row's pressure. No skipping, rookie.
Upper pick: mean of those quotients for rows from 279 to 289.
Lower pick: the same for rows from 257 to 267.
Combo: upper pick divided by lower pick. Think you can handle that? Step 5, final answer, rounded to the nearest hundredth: 1.01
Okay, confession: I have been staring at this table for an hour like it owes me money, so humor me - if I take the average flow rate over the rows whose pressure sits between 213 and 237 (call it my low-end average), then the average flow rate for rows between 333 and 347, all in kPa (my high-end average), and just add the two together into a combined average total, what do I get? 93.9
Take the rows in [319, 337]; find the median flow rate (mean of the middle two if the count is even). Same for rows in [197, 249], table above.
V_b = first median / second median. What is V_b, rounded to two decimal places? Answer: 1.11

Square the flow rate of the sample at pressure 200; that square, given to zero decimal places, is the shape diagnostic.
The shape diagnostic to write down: 2746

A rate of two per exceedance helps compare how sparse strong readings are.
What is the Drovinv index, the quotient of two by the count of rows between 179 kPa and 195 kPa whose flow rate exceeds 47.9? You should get 0.40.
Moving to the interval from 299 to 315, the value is 0.50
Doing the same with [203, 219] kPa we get 1.00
